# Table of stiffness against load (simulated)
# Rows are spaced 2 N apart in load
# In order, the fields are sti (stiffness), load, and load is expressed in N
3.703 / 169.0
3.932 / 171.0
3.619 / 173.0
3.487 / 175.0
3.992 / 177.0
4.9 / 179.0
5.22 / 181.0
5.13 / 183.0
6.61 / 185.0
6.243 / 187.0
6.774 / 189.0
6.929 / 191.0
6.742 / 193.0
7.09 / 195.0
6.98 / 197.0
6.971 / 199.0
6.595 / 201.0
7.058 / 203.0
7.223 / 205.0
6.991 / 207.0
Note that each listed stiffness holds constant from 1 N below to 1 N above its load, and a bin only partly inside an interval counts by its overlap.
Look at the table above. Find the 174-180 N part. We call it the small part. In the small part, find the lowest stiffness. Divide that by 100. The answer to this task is 0.035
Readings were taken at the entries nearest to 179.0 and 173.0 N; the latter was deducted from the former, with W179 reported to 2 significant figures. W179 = 1.3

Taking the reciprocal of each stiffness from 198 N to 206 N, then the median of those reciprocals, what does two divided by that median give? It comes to 14.0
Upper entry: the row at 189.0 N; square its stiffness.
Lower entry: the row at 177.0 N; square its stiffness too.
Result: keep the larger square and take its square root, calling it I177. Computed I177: 6.77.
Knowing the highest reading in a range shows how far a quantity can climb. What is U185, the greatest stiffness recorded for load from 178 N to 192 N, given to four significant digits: 6.929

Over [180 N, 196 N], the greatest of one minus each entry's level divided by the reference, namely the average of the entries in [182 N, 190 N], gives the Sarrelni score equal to 0.17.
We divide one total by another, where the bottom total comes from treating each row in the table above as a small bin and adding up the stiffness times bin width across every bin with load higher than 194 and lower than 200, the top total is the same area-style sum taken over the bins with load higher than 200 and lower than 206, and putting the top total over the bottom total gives 0.99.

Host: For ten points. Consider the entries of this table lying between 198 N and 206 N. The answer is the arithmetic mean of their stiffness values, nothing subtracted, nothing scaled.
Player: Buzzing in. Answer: 7.0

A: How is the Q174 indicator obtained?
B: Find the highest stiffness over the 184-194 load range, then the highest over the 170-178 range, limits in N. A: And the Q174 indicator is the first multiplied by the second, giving 28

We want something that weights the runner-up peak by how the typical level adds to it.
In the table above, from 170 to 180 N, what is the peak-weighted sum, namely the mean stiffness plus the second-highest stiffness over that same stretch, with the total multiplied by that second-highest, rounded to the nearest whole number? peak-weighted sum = 32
